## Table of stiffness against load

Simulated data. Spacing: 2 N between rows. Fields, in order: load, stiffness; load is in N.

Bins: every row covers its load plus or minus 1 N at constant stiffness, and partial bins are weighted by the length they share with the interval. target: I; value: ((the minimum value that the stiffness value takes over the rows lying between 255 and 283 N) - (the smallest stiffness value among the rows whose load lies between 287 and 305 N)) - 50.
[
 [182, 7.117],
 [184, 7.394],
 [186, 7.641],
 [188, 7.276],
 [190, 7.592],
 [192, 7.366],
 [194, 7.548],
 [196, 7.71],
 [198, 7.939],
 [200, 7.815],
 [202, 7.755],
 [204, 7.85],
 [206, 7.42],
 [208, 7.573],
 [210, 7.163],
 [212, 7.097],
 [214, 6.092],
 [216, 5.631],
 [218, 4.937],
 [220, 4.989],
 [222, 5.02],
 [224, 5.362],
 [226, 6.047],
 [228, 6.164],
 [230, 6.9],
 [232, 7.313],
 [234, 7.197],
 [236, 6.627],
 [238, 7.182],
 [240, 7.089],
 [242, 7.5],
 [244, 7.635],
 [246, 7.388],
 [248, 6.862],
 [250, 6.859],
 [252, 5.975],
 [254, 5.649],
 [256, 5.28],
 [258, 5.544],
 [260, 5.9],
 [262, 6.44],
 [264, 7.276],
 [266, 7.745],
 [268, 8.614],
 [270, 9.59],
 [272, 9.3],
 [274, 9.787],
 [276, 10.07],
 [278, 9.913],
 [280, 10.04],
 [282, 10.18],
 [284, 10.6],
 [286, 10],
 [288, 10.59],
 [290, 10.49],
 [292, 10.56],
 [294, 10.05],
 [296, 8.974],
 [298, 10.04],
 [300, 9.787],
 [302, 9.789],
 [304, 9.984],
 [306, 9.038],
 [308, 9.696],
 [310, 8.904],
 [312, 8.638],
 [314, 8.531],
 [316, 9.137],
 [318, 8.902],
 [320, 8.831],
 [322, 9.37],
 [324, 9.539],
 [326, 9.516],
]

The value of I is -53.7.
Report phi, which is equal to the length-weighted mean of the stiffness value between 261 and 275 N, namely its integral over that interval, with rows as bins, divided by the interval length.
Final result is 8.4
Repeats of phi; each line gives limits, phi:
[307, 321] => 8.9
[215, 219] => 5.3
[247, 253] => 6.6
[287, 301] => 10.1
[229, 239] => 7.0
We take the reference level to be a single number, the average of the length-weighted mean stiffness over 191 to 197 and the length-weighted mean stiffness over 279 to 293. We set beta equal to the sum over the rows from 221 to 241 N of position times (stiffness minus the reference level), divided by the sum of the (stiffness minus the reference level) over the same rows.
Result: 229.5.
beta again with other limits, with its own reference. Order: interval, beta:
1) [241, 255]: 249.3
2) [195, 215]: 206.6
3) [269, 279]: 274.7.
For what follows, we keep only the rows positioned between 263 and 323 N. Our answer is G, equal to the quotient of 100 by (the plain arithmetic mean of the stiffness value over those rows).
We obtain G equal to 11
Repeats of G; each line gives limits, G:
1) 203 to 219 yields 15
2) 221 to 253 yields 15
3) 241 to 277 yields 13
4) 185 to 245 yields 14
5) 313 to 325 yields 11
